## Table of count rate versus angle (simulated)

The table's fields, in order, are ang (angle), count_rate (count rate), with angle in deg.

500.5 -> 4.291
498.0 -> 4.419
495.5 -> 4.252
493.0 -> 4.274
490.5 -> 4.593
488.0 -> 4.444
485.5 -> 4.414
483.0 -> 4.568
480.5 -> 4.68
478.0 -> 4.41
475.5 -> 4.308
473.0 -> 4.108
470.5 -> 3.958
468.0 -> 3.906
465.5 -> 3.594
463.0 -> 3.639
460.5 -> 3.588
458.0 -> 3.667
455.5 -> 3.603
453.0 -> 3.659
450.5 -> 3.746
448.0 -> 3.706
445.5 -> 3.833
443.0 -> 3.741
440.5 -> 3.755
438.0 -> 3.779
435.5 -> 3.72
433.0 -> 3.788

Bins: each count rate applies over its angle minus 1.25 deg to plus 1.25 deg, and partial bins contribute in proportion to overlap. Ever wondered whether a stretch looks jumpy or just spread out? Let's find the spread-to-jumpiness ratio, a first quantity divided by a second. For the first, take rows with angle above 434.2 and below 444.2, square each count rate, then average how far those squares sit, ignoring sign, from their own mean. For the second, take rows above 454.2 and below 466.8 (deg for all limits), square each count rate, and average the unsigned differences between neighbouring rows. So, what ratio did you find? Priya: 0.32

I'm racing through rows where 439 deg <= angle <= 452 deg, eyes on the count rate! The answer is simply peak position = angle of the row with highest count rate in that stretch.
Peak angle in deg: 445.5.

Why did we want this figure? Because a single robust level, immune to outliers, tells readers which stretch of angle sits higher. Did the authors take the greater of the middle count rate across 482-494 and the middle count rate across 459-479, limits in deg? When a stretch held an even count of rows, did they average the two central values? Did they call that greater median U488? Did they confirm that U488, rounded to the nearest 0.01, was 4.44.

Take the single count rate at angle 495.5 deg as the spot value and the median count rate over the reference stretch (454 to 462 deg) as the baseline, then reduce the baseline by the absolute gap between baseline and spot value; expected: 2.95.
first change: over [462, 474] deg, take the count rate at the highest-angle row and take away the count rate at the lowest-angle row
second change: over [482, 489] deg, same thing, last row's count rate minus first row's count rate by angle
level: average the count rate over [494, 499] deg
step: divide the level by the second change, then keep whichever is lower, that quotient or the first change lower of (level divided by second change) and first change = -35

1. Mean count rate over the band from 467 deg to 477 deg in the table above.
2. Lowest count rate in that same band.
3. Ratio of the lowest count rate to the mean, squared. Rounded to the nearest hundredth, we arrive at 0.92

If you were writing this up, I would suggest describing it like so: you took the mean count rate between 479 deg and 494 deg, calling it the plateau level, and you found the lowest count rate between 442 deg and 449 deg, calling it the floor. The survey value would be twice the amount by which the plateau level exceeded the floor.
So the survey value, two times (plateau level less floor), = 1.6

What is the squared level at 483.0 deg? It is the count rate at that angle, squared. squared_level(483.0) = 21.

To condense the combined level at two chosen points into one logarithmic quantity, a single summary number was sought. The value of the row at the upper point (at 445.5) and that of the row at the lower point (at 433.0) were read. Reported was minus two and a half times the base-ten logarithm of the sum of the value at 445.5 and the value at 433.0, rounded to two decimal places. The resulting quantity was -2.21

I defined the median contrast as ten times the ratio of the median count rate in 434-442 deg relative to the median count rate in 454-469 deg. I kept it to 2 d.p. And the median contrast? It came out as 10.37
